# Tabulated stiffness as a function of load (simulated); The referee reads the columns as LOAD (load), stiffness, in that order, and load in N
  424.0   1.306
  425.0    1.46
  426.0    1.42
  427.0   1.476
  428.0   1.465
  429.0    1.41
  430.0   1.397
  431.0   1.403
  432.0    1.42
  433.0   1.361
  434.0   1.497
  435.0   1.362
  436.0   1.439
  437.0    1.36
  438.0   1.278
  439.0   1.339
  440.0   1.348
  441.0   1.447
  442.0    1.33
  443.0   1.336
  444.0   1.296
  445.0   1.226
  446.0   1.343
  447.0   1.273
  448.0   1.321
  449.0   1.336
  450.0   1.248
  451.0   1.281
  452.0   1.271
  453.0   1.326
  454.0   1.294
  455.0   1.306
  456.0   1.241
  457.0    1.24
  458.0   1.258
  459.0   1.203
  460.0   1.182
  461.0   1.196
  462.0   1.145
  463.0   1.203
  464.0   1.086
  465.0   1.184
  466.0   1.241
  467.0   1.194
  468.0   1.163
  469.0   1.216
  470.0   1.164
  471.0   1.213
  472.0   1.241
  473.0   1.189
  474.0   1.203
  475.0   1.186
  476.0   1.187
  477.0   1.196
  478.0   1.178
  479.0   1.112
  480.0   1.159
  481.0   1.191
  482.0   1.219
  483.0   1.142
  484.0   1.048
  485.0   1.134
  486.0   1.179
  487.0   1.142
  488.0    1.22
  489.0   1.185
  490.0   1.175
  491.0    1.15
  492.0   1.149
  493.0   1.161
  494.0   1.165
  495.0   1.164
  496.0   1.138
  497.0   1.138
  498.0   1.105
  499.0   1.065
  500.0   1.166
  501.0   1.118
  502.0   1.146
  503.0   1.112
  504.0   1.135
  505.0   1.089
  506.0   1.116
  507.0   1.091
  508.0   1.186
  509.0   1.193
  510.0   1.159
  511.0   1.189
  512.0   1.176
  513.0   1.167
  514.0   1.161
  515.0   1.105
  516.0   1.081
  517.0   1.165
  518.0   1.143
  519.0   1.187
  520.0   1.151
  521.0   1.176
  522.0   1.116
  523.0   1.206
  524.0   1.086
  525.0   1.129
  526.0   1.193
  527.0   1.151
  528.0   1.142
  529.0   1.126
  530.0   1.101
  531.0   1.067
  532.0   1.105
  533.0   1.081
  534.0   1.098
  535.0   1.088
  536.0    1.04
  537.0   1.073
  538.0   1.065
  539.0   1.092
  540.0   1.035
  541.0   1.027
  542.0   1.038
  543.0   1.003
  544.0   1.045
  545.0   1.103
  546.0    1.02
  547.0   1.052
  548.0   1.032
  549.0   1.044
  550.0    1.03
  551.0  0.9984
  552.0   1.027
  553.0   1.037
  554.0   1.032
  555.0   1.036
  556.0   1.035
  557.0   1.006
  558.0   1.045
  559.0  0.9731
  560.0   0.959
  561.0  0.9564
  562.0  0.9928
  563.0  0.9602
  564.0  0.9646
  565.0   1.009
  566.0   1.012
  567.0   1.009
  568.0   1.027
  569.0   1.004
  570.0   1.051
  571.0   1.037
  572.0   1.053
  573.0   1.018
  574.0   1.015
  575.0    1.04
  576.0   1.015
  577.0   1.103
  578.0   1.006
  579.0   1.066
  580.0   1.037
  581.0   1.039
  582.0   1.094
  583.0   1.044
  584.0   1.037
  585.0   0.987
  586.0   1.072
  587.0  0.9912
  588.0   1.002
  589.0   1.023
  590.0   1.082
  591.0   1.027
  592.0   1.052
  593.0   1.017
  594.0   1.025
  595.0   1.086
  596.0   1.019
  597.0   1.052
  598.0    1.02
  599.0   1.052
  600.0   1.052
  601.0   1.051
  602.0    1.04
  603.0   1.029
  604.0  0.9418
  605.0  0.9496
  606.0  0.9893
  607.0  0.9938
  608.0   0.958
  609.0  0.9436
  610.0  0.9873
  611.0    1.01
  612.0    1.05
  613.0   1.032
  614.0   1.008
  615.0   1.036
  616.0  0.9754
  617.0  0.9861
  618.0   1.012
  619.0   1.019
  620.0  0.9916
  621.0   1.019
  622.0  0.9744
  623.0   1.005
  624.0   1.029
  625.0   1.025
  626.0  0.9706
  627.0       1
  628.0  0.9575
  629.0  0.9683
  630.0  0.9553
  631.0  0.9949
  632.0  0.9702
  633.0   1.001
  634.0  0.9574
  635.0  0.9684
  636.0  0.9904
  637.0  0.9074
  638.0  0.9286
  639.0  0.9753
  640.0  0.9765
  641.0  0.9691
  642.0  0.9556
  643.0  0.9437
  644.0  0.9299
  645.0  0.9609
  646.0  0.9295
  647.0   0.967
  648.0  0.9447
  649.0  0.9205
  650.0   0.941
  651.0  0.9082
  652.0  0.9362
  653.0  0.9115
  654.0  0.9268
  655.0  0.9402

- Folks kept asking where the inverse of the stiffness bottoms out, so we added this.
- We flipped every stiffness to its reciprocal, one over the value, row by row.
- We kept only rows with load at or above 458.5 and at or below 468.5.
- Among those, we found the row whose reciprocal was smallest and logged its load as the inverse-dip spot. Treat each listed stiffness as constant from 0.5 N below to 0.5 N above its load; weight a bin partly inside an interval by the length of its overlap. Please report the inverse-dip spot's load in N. 466.0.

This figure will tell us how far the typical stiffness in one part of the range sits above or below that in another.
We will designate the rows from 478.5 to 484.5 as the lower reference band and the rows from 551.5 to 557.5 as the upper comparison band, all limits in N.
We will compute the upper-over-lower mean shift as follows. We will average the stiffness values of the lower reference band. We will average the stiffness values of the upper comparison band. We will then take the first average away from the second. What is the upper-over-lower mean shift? -0.12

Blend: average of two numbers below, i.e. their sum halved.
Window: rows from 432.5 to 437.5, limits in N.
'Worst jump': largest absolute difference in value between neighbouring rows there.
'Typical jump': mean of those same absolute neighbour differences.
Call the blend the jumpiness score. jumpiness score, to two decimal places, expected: 0.12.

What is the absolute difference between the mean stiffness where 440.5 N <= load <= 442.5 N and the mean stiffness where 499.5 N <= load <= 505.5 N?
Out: 0.26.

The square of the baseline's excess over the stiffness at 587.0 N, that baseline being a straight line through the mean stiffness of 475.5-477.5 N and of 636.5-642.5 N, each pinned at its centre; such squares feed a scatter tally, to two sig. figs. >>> 0.0014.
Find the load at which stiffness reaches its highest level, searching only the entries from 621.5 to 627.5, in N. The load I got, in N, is 624.0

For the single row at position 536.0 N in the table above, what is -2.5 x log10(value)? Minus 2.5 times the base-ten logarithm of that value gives -0.043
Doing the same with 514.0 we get -0.162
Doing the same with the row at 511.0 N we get -0.188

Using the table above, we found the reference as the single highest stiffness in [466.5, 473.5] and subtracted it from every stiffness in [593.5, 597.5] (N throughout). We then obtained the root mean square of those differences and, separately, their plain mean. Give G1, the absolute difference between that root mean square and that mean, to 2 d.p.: 0.39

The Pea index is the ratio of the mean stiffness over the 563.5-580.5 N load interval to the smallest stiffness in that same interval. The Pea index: 1.07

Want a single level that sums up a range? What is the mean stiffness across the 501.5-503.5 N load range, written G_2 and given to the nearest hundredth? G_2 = 1.13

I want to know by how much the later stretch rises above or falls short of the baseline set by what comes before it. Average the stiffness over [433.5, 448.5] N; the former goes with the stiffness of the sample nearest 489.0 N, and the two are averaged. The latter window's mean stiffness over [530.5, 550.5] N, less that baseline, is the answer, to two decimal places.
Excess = -0.21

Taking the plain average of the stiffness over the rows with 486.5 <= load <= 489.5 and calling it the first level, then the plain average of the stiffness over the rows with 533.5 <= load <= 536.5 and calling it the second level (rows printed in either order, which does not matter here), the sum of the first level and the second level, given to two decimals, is 2.26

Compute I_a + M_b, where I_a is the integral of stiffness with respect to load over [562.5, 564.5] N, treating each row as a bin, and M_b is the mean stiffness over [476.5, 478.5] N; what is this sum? 3.11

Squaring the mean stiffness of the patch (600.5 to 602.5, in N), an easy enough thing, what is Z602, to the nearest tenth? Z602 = 1.1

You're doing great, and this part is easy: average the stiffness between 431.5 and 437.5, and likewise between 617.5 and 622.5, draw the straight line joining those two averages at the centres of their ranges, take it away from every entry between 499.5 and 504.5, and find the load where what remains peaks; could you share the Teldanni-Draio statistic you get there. 500.0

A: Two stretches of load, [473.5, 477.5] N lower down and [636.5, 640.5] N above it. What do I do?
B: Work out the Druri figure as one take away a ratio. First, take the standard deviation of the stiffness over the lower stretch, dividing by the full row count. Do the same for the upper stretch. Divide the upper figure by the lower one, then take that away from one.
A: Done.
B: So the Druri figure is -3.3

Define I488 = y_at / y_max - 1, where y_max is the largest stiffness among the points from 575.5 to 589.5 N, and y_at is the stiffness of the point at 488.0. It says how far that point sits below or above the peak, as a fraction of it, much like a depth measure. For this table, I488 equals 0.11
